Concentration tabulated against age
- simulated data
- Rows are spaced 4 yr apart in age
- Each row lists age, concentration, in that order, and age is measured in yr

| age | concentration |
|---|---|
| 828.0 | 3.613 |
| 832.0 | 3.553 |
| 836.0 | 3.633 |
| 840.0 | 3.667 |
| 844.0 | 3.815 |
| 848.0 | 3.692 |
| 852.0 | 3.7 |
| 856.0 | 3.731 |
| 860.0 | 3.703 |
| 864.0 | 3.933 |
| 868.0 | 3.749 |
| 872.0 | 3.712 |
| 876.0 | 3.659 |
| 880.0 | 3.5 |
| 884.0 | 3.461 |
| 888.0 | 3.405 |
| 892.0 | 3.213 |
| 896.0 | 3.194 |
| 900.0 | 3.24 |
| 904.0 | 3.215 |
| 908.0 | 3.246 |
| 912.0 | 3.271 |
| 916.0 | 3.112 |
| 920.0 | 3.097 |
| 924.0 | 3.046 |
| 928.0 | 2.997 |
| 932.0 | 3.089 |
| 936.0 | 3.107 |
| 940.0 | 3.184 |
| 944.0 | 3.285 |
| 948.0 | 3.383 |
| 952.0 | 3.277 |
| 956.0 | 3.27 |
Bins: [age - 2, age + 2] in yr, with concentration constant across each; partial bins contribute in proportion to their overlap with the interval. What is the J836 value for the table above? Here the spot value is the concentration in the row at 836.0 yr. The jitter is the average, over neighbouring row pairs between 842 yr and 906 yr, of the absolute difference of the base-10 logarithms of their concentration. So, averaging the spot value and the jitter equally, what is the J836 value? 1.82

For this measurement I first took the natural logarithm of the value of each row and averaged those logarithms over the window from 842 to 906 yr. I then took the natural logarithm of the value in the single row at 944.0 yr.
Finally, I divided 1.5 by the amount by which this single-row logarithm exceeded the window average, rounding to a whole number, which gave -19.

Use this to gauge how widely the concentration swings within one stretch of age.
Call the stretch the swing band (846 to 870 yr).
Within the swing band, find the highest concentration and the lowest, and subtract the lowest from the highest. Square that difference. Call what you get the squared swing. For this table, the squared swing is 0.058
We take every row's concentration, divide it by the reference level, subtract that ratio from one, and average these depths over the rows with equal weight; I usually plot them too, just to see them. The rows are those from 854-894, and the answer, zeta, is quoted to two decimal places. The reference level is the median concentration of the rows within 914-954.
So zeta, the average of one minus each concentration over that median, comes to -0.16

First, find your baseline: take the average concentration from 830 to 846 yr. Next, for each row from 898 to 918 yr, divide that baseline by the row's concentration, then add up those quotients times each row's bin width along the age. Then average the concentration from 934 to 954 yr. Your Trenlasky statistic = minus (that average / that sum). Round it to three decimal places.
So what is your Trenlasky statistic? -0.142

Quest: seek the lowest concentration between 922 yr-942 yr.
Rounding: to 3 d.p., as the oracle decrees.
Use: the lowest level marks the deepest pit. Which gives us 2.997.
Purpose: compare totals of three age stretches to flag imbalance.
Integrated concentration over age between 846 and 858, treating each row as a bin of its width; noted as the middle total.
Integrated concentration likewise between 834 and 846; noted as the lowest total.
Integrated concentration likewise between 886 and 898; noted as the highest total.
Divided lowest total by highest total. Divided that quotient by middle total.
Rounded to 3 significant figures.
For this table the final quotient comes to 0.0255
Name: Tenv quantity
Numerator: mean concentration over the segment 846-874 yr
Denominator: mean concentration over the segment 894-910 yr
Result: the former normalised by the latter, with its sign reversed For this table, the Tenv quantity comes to -1.16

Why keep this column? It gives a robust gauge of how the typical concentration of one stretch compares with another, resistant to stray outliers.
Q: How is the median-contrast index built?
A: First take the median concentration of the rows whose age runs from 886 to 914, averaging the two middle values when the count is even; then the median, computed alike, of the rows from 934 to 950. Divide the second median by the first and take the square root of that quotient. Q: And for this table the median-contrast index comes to 0.999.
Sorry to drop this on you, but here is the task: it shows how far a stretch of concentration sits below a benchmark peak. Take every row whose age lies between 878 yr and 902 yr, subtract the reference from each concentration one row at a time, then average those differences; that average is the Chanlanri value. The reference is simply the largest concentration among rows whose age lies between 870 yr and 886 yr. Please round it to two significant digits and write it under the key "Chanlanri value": -0.38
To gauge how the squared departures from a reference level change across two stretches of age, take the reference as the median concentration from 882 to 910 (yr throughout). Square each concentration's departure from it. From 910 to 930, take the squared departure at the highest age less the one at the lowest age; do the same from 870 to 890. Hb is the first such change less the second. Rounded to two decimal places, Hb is 0.25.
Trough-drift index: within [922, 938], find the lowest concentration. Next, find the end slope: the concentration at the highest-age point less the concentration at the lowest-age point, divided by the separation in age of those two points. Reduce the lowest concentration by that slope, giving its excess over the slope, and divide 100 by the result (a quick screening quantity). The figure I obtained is 33.4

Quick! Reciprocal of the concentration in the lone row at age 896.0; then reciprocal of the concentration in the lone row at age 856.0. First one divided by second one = 1.17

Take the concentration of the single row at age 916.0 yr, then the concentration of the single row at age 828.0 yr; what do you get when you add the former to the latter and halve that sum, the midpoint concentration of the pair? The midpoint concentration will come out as 3.36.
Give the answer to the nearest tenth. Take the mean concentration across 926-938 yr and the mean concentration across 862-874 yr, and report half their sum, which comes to 3.4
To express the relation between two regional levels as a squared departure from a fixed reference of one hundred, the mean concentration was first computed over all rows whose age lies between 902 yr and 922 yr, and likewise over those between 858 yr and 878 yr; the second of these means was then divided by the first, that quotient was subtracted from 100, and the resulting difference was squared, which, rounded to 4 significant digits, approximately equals 9766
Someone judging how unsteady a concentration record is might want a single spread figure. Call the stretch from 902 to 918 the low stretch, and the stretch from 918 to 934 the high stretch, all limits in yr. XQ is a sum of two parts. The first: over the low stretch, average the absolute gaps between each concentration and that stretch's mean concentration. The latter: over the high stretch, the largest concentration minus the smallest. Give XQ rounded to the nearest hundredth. 0.15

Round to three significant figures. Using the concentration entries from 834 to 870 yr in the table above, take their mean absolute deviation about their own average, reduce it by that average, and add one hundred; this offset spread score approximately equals 96.3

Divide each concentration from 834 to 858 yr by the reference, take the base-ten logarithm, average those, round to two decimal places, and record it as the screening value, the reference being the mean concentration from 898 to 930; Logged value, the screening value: 0.07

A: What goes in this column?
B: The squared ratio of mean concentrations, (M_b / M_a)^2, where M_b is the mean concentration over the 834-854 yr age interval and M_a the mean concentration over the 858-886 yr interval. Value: 1.02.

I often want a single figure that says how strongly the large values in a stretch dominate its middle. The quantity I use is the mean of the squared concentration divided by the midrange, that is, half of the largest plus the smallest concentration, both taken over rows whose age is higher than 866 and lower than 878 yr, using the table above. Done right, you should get 3.71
